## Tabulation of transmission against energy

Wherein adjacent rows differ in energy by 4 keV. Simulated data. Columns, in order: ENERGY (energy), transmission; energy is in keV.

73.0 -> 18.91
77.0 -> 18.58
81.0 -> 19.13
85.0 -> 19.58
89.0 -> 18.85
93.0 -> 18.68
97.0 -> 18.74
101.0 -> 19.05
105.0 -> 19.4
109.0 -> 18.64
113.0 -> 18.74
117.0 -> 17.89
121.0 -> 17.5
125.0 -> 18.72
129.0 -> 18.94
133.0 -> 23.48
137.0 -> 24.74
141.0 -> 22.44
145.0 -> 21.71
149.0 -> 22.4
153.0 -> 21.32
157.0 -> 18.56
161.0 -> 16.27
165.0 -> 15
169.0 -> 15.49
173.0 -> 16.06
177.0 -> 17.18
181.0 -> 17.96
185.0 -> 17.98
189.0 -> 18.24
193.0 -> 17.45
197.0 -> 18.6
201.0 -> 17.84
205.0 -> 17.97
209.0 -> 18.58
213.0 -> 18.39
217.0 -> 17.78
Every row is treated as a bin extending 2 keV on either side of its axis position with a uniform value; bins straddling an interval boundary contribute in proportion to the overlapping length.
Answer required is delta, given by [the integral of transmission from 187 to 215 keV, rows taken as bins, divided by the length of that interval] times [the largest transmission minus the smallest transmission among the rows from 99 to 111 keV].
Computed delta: 14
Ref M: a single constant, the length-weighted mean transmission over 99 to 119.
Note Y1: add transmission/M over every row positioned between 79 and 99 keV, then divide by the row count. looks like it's 1.01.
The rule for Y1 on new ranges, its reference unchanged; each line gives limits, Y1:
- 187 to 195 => 0.95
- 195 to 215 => 0.98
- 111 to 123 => 0.96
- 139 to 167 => 1.05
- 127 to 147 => 1.19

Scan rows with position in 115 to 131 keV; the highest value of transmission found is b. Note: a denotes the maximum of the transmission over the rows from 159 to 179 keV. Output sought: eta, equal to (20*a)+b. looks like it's 363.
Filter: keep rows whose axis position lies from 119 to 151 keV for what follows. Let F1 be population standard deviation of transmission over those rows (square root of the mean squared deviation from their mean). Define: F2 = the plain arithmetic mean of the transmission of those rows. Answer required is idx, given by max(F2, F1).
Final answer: 21.2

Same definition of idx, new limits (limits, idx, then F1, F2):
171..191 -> 17.5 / 0.80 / 17.5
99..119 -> 18.7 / 0.50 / 18.7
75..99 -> 18.9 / 0.34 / 18.9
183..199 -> 18.1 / 0.42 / 18.1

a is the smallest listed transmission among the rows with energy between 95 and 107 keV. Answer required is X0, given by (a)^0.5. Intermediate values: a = 18.74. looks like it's 4.33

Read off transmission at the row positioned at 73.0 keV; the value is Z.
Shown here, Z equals 18.91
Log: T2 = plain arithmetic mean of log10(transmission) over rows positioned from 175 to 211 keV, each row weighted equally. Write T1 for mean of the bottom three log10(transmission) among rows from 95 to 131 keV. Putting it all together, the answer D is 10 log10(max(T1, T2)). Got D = 0.99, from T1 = 1.26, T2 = 1.25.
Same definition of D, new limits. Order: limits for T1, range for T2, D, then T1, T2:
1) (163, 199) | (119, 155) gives 1.22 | 1.19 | 1.32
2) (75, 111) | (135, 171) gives 1.10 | 1.27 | 1.29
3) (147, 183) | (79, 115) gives 1.07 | 1.19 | 1.28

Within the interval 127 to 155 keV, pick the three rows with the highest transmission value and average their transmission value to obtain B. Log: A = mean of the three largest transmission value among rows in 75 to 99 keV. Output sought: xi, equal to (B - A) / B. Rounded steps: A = 19.2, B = 23.6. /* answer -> 0.19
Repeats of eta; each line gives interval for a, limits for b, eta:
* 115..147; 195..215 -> 513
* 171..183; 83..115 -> 379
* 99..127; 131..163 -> 413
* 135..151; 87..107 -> 514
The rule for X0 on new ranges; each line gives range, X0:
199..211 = 4.22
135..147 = 4.66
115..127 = 4.18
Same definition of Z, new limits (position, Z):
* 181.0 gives 17.96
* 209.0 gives 18.58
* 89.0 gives 18.85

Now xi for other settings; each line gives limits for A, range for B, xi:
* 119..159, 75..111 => -0.22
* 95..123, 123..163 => 0.19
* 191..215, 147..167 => 0.11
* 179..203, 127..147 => 0.22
